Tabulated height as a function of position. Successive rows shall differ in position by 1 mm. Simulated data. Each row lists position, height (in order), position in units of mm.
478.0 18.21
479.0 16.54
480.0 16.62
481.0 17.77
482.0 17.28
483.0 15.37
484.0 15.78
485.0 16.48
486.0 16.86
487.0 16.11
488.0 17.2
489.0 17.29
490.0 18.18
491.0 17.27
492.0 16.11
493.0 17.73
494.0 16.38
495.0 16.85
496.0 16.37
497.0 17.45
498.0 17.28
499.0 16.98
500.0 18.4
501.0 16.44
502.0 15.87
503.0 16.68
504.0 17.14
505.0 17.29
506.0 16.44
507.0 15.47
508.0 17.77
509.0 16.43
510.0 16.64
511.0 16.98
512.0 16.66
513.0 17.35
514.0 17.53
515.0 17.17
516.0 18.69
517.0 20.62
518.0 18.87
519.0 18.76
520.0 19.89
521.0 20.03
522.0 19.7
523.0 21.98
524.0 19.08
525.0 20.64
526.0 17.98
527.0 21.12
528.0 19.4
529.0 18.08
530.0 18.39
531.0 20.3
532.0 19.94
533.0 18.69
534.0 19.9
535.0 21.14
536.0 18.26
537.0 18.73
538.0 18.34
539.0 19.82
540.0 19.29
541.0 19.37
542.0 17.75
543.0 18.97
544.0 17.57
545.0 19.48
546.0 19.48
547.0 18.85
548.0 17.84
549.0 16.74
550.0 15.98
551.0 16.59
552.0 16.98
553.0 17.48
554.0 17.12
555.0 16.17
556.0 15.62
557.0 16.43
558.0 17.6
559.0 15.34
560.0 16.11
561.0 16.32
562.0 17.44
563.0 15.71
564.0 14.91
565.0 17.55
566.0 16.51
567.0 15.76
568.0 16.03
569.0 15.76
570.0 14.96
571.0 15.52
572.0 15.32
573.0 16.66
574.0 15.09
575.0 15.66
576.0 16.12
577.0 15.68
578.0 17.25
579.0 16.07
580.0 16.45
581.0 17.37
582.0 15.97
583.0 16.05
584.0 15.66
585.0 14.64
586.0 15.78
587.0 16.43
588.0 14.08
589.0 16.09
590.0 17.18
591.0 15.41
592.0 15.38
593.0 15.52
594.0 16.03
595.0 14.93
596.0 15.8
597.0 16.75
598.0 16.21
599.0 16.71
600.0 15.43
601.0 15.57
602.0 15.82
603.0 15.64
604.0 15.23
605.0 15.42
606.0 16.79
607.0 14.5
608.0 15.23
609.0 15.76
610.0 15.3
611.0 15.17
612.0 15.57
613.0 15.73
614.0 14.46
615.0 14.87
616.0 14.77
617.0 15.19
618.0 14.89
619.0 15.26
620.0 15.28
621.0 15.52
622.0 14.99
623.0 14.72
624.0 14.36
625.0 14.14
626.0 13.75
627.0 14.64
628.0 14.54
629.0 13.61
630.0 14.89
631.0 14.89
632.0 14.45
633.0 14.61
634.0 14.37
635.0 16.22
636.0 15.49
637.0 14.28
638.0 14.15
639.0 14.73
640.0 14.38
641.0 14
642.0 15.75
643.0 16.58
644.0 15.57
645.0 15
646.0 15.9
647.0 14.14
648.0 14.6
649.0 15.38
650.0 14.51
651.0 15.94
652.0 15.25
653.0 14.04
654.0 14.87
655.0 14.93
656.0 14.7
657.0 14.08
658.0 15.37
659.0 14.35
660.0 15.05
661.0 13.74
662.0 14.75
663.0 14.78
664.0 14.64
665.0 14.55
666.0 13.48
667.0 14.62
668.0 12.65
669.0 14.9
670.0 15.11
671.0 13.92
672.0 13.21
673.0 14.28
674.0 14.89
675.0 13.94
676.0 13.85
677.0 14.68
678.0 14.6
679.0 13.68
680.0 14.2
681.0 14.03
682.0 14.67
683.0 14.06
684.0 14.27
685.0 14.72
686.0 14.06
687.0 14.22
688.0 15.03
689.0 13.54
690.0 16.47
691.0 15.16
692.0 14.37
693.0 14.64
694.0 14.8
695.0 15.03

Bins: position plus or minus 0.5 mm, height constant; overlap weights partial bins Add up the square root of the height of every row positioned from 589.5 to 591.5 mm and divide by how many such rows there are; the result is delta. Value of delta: 4.04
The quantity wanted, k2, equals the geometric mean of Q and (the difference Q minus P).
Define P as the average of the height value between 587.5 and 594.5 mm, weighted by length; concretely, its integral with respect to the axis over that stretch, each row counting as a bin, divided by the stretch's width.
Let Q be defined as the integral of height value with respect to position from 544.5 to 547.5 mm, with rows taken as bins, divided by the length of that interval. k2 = 8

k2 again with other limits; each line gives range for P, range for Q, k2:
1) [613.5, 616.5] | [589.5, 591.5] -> 5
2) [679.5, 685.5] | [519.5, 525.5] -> 11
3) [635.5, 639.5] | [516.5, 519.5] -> 10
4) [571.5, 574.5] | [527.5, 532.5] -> 8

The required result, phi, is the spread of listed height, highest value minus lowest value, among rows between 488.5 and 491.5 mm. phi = 0.9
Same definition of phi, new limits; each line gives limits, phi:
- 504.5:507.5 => 1.8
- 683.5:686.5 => 0.7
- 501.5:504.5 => 1.3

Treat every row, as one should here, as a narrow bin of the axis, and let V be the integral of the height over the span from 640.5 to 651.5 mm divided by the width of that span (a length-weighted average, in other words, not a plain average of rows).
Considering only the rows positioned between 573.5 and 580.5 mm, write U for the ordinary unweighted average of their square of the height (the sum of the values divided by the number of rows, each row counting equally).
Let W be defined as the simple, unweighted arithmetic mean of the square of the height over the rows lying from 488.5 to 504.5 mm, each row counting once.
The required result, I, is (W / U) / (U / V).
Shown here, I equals 0.07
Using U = 258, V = 15.2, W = 290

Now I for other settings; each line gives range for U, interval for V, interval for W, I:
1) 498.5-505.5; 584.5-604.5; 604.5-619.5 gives 0.04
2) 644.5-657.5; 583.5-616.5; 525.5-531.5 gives 0.12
